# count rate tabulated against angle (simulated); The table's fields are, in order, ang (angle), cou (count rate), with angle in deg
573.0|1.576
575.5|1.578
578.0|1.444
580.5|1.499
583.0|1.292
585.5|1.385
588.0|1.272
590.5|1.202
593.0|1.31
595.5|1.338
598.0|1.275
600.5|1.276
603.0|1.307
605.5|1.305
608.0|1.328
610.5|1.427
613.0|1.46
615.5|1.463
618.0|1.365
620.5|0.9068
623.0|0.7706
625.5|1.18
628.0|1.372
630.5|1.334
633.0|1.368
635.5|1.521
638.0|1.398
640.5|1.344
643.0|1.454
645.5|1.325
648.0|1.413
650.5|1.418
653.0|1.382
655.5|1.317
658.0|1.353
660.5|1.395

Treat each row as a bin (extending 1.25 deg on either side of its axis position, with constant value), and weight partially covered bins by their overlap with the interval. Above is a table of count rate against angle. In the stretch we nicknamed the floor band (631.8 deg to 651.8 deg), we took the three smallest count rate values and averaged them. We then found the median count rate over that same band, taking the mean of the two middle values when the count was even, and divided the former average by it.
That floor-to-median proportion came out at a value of 0.96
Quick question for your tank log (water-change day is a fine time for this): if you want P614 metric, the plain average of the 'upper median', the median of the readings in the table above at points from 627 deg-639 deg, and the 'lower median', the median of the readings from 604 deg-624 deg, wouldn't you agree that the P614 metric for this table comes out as 1.36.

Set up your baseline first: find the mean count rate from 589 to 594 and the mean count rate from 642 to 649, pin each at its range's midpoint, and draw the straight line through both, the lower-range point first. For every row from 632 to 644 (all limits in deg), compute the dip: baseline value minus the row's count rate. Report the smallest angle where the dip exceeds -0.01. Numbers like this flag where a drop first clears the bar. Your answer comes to 633.0 deg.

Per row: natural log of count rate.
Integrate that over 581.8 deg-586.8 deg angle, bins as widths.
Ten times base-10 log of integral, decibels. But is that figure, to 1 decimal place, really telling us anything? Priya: 1.6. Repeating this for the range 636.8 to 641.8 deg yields 2.0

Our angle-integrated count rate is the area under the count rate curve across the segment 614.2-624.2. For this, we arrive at 11.3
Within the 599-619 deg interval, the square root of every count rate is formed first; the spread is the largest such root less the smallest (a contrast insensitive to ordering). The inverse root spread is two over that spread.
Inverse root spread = 25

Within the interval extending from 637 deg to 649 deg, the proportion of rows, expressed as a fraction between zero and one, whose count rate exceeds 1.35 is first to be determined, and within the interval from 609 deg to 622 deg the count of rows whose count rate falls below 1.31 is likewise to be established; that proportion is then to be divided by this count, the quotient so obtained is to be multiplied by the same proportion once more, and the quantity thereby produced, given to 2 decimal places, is 0.36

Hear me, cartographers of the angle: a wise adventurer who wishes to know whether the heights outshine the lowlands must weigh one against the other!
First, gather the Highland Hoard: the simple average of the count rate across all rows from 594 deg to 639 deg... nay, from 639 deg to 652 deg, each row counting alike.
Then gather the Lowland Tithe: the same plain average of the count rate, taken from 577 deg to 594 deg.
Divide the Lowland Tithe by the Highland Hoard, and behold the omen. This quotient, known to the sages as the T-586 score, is 0.97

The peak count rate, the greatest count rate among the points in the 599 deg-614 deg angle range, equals 1.46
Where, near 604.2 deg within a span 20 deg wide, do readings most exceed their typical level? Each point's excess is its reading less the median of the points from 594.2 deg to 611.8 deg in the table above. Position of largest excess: 613.0 deg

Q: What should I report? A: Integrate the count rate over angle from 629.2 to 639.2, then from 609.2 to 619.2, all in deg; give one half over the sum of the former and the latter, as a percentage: 1.76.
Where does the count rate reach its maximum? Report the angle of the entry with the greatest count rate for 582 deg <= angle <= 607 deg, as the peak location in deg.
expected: 585.5 deg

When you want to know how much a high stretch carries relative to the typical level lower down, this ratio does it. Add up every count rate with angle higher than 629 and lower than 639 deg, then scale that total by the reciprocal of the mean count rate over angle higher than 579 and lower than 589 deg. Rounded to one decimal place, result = 4.1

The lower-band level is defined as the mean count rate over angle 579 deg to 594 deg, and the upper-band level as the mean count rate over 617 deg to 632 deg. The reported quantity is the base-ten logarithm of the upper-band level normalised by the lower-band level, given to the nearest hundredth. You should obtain -0.06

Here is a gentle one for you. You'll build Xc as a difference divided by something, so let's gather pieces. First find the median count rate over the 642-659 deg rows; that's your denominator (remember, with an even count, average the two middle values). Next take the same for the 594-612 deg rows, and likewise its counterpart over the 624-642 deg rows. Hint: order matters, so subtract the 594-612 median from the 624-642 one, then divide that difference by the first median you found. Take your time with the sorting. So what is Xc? 0.0441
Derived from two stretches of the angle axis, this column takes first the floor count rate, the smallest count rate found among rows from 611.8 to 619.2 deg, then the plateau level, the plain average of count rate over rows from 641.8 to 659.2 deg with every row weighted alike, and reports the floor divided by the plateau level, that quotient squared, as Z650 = 1.0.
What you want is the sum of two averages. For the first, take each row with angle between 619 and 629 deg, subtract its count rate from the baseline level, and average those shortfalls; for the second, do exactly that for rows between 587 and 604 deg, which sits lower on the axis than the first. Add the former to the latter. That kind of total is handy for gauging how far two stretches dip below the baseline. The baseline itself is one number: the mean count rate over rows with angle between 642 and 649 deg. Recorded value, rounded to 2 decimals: 0.45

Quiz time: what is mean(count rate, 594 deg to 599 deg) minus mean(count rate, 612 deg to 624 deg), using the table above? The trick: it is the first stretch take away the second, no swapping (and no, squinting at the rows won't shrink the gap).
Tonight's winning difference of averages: 0.11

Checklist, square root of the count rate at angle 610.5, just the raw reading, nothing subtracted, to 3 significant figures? 1.19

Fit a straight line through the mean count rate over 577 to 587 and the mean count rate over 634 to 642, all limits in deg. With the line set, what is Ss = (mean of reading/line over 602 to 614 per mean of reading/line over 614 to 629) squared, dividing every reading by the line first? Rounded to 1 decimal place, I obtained 1.4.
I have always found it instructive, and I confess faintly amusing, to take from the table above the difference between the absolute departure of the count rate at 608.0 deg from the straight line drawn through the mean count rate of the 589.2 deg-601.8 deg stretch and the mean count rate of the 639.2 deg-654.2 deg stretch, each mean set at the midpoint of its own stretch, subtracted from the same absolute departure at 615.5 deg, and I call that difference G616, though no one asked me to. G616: 0.12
